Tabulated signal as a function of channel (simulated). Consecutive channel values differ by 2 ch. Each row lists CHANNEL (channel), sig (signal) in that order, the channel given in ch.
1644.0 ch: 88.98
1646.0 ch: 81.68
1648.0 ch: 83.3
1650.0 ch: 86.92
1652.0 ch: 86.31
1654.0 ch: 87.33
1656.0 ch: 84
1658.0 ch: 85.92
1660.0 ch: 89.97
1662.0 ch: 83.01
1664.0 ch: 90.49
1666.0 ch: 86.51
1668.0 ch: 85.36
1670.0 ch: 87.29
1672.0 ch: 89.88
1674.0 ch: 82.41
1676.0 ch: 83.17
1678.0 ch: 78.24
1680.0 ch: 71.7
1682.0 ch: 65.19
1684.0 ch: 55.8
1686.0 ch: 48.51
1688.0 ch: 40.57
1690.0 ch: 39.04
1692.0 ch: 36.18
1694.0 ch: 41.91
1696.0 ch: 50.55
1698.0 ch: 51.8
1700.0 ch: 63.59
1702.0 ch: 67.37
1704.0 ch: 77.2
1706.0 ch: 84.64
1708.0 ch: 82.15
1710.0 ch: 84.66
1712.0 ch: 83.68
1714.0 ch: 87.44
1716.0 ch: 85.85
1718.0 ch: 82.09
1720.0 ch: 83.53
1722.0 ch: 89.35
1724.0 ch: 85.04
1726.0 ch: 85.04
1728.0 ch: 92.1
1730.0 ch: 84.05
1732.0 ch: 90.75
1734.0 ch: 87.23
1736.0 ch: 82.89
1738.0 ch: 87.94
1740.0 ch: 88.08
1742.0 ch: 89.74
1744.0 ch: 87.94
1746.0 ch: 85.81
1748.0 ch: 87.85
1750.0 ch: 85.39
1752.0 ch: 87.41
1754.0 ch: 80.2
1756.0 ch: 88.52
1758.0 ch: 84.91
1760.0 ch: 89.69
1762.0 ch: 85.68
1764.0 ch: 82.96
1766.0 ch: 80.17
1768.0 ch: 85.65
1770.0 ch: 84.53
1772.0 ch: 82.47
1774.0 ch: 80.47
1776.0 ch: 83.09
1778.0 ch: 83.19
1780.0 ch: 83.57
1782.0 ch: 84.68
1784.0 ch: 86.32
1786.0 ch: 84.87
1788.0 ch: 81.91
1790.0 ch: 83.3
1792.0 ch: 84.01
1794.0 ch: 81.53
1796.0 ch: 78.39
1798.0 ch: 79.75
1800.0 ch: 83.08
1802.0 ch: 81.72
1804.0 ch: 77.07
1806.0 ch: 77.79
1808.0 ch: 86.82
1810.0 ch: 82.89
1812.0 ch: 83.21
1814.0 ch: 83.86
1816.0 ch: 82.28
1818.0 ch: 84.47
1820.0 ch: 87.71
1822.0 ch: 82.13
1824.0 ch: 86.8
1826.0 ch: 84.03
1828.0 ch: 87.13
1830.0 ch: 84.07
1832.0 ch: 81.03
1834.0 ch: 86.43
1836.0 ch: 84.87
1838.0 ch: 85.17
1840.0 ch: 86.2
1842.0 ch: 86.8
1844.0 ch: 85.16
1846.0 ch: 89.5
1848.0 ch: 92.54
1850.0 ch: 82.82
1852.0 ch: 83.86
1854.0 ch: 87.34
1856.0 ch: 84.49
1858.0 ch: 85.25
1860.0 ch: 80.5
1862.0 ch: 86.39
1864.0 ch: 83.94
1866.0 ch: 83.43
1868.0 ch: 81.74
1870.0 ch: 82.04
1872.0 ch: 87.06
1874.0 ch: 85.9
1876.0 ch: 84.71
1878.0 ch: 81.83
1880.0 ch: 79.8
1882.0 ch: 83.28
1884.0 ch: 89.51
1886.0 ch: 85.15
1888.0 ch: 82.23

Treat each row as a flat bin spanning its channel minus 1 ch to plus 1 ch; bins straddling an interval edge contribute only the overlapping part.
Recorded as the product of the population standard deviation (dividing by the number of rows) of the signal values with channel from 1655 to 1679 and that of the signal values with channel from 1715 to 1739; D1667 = 11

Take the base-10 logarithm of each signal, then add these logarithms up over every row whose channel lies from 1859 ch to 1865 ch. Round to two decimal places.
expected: 5.77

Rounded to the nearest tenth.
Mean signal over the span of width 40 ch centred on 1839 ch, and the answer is 85.7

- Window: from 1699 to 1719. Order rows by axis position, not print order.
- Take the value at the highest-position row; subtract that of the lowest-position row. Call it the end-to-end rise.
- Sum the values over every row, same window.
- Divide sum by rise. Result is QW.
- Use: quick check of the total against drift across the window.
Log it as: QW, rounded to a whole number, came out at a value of 43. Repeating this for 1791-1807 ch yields -103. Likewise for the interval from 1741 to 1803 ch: -325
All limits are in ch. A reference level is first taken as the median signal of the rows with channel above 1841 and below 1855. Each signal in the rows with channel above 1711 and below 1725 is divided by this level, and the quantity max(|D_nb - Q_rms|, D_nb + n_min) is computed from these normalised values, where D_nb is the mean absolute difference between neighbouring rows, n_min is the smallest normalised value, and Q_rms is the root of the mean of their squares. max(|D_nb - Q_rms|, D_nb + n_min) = 0.99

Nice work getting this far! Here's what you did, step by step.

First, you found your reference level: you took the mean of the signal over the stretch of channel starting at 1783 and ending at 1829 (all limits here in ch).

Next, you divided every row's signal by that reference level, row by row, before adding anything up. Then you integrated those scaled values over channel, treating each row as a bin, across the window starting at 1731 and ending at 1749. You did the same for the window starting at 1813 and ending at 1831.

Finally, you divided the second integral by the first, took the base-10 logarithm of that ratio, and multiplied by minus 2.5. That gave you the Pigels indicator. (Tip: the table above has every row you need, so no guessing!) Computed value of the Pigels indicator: 0.036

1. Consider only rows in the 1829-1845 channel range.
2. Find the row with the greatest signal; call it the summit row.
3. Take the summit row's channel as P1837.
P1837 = 1842.0 ch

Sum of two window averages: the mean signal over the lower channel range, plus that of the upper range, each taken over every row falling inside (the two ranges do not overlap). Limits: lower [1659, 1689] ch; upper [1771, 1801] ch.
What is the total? 159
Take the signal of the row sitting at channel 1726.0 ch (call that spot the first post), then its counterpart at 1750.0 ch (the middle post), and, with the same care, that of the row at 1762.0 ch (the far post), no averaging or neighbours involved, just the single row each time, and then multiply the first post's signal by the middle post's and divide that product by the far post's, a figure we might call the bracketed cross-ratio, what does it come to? 85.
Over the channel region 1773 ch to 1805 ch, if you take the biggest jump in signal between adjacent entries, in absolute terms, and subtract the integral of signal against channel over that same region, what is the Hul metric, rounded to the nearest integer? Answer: -2629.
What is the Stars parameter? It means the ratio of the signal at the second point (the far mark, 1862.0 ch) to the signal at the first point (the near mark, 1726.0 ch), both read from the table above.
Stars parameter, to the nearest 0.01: 1.02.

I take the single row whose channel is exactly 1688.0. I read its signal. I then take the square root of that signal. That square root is 6.4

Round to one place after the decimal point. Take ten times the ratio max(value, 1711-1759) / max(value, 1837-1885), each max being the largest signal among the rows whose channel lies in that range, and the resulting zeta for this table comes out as 10.0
